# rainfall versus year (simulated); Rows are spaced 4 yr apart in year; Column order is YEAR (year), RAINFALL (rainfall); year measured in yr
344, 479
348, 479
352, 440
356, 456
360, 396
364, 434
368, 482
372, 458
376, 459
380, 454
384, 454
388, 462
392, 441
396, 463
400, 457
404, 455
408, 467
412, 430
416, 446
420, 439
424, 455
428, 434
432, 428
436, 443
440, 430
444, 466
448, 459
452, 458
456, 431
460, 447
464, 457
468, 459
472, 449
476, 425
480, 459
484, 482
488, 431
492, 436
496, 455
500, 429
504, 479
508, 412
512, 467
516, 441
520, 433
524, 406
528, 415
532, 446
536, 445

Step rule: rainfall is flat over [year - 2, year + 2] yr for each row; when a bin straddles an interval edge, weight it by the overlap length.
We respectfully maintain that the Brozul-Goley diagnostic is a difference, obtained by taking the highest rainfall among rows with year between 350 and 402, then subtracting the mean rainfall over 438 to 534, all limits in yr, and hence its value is 37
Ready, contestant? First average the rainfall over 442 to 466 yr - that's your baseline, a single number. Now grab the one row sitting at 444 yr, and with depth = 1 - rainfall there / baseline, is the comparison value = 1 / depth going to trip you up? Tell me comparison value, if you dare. -35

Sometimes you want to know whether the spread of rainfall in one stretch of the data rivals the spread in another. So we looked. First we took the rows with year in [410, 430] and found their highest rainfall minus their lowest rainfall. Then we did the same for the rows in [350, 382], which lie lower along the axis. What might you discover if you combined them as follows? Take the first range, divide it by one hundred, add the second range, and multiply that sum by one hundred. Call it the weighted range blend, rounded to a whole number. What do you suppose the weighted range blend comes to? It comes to 8625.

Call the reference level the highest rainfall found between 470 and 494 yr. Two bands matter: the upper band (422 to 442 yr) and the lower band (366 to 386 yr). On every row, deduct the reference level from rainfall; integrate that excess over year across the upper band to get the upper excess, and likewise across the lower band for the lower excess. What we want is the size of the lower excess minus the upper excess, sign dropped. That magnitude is 468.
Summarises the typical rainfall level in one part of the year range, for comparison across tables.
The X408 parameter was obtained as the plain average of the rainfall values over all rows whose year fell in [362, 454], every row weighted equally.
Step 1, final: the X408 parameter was 451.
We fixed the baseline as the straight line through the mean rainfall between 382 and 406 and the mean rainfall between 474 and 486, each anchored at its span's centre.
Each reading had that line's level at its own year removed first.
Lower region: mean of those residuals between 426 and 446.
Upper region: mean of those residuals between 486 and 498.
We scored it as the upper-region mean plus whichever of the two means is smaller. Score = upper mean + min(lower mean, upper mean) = -30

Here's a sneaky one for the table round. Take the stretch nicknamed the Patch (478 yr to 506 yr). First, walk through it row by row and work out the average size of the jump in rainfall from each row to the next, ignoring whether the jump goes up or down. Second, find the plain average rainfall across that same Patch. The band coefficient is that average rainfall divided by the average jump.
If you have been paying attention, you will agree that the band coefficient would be 16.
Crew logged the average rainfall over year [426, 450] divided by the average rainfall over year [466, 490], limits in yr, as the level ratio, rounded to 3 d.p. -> 0.983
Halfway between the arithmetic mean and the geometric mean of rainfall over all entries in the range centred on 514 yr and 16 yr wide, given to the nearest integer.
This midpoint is 438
